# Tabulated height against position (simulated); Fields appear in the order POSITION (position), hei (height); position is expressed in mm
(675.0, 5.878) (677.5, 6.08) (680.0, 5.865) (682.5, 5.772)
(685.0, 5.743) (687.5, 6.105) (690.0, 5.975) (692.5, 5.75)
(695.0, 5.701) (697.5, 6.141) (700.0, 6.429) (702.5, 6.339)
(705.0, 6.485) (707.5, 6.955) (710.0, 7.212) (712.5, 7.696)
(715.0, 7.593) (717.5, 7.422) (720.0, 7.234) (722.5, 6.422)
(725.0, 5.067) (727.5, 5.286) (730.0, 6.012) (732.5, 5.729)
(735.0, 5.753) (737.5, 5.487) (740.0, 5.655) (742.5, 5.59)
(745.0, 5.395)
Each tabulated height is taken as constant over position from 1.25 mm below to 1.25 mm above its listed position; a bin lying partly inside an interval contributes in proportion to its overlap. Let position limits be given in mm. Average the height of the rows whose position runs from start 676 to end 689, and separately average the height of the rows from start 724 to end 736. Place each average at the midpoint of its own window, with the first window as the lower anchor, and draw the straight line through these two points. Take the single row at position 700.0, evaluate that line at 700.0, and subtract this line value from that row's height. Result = 0.6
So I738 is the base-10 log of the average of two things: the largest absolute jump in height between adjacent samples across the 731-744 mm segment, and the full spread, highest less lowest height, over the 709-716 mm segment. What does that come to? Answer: -0.43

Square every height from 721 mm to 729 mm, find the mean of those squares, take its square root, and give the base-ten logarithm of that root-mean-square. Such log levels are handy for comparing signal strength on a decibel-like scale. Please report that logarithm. 0.75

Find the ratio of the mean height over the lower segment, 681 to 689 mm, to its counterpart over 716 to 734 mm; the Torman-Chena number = 0.95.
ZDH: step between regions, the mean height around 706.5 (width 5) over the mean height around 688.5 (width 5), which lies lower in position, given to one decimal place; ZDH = 1.1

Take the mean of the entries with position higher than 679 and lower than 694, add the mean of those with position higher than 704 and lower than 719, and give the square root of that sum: 3.62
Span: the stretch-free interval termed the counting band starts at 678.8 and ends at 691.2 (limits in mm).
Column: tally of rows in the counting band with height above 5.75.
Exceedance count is 4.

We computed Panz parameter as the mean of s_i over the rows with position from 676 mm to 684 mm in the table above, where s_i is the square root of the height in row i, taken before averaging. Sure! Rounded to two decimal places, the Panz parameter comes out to 2.43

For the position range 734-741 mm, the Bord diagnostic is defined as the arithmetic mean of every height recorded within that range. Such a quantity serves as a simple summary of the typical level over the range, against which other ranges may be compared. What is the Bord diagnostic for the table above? 5.63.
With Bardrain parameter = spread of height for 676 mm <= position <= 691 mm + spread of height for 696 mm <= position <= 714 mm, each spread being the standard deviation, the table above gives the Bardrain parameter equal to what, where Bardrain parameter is 0.7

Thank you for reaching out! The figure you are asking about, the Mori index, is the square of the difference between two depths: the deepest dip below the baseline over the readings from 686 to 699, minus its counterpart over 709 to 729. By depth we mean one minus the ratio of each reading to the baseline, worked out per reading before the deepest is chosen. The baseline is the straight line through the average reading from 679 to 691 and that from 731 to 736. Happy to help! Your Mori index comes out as 0.009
